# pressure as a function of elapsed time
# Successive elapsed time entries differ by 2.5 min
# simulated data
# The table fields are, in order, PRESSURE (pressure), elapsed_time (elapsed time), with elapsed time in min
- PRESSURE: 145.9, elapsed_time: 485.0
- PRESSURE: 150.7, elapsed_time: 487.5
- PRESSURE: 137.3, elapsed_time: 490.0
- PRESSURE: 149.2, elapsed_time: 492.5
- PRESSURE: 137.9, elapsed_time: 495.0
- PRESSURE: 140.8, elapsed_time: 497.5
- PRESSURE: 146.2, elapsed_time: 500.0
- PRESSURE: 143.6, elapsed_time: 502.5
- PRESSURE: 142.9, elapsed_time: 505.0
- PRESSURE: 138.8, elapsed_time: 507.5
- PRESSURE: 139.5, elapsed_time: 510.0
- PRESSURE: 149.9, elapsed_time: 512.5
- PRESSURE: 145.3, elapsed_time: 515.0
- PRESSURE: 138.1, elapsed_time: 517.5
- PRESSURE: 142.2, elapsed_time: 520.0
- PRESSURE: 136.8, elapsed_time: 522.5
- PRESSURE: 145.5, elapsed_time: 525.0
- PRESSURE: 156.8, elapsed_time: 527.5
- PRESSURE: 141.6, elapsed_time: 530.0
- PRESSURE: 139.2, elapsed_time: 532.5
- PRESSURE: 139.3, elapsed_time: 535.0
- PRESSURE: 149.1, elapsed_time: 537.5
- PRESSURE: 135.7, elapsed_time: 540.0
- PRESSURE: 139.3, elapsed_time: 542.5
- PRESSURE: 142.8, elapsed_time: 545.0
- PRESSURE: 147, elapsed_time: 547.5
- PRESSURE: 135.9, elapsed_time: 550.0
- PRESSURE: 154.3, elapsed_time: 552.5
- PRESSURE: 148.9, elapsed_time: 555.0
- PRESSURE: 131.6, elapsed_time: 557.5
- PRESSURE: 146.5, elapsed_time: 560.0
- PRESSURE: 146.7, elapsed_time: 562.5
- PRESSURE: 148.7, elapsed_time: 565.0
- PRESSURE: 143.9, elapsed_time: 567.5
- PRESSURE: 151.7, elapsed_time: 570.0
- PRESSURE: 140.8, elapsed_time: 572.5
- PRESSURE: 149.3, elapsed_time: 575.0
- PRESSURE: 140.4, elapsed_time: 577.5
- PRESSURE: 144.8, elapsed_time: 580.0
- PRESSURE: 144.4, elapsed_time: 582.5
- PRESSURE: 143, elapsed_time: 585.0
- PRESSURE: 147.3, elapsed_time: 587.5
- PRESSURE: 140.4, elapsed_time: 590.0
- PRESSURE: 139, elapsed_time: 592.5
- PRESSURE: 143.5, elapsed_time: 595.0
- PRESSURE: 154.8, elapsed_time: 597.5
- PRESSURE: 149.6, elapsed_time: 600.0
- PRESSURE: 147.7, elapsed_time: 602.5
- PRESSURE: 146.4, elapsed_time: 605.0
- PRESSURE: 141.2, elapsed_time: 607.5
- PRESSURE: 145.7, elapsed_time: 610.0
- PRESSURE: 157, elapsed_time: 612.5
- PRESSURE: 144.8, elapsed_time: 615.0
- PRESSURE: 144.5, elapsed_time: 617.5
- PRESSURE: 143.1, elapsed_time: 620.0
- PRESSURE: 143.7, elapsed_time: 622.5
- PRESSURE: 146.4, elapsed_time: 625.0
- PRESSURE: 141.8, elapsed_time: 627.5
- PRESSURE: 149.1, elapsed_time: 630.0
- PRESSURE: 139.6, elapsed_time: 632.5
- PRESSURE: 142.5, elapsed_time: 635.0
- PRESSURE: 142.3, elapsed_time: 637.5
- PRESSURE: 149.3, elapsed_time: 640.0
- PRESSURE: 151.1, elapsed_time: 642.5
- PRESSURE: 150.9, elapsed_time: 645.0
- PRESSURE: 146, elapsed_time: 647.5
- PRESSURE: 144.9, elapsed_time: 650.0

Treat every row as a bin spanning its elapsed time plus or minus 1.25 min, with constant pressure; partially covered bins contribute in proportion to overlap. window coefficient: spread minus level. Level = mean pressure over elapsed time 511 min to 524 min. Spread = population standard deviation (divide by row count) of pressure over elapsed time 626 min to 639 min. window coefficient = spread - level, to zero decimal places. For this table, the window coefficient -139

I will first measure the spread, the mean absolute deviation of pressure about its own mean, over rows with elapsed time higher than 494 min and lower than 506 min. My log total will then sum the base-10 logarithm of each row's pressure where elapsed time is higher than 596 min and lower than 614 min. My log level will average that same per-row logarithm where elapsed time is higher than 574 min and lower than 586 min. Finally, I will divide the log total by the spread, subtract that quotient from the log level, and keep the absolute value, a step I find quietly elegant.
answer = 4.3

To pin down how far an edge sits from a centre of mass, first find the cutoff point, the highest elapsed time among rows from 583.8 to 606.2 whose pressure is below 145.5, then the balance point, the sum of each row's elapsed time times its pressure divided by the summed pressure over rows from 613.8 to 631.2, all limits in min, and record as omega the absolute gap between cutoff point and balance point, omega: 27.5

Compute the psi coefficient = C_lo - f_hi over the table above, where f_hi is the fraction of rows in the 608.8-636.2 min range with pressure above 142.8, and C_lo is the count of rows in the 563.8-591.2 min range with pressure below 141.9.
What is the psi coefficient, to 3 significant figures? 2.27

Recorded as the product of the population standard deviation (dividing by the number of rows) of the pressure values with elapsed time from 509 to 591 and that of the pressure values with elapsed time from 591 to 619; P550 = 28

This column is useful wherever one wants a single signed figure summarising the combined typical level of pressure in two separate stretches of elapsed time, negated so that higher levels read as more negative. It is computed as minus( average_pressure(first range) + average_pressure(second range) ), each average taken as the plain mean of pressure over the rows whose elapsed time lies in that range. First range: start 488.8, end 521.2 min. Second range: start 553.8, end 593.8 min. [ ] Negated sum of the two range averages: -287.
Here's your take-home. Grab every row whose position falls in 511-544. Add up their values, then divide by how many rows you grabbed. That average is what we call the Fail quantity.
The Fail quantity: 143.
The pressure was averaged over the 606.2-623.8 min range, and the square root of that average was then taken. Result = 12.1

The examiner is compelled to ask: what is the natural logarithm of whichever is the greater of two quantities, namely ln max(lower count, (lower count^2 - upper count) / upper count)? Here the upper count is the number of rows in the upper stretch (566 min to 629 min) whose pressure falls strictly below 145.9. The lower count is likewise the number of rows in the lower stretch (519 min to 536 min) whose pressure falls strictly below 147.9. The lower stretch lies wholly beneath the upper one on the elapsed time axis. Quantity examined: 1.79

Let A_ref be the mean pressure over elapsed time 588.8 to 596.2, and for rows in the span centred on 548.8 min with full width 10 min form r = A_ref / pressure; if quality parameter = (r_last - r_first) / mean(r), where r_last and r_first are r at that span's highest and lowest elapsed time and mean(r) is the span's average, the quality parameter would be -0.08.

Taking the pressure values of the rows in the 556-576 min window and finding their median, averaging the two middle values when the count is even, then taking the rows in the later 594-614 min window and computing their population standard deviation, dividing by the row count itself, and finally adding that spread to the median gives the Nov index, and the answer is 152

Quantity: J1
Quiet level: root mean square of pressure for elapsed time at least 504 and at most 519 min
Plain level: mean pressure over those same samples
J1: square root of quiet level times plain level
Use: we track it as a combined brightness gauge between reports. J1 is 142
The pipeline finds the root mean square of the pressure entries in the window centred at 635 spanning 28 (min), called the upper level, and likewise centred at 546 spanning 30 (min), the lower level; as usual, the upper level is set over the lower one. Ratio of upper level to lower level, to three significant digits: 1.02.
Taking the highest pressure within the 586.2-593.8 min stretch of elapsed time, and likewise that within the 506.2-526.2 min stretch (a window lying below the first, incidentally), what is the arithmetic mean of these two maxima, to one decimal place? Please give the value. 148.6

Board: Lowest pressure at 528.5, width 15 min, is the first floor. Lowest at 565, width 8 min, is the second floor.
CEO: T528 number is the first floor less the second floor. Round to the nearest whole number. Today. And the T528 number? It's -7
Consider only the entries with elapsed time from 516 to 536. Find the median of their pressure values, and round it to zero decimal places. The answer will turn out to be 140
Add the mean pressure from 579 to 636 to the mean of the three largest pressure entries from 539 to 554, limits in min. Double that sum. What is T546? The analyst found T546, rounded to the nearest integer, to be 587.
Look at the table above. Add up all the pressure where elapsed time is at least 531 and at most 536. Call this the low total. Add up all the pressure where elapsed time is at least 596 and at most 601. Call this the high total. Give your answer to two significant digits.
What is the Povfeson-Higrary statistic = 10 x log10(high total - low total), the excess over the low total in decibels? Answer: 14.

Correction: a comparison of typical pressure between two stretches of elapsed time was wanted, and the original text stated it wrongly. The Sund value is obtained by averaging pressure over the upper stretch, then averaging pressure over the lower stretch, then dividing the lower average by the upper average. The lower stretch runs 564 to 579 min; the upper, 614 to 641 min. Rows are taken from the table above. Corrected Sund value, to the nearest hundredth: 1.01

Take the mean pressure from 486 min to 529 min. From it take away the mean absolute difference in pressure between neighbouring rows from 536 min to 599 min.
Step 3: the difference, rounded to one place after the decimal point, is 136.6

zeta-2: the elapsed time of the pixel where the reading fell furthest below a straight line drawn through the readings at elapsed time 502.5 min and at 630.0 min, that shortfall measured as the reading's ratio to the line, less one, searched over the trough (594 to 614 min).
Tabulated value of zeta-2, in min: 607.5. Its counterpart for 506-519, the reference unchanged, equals 517.5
